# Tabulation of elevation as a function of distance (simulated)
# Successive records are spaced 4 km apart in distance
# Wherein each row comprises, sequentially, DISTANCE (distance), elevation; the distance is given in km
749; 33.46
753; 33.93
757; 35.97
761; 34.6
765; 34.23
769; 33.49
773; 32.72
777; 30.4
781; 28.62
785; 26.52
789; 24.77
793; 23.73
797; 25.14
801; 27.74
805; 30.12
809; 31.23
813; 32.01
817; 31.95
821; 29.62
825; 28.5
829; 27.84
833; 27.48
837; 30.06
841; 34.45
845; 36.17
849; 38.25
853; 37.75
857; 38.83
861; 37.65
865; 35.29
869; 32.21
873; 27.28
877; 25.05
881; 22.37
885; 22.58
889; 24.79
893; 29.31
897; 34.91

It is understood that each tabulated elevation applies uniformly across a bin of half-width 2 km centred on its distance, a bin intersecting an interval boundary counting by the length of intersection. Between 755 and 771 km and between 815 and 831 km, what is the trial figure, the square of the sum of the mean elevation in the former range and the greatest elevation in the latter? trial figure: 4425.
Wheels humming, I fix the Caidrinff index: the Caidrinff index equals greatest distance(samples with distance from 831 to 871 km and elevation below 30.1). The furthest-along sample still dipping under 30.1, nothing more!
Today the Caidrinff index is 837 km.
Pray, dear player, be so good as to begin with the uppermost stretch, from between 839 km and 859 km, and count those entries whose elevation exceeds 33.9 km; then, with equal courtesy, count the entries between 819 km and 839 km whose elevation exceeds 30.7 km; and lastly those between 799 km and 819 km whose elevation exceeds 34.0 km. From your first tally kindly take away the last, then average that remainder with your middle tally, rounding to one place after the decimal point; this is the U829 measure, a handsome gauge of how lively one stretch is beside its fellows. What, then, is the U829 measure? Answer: 2.5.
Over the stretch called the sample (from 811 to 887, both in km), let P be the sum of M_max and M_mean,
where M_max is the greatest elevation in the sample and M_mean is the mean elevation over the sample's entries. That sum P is 70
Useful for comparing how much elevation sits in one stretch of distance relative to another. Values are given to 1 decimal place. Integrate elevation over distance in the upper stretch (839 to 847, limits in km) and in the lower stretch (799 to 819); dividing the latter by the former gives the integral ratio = 2.2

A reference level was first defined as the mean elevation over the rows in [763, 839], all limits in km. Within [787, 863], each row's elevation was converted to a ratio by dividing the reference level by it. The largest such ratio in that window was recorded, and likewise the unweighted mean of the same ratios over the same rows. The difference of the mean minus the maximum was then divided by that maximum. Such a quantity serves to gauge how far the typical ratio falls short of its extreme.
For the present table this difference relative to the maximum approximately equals -0.22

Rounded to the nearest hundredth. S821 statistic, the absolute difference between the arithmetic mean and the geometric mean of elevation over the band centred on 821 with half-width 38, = 0.32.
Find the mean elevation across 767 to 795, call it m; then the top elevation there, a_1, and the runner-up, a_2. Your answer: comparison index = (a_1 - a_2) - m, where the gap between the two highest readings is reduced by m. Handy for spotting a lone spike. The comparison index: -28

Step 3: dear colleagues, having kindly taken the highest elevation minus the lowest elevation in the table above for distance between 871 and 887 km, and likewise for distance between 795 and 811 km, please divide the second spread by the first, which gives 1.2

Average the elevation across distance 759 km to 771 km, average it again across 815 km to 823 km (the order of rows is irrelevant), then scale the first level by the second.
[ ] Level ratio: 1.1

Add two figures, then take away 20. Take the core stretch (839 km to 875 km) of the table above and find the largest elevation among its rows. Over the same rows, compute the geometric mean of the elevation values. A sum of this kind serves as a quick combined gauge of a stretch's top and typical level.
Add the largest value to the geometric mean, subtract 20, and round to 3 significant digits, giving 54.0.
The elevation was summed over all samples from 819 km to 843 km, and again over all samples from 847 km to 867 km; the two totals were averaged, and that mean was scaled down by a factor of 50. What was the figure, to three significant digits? 3.66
